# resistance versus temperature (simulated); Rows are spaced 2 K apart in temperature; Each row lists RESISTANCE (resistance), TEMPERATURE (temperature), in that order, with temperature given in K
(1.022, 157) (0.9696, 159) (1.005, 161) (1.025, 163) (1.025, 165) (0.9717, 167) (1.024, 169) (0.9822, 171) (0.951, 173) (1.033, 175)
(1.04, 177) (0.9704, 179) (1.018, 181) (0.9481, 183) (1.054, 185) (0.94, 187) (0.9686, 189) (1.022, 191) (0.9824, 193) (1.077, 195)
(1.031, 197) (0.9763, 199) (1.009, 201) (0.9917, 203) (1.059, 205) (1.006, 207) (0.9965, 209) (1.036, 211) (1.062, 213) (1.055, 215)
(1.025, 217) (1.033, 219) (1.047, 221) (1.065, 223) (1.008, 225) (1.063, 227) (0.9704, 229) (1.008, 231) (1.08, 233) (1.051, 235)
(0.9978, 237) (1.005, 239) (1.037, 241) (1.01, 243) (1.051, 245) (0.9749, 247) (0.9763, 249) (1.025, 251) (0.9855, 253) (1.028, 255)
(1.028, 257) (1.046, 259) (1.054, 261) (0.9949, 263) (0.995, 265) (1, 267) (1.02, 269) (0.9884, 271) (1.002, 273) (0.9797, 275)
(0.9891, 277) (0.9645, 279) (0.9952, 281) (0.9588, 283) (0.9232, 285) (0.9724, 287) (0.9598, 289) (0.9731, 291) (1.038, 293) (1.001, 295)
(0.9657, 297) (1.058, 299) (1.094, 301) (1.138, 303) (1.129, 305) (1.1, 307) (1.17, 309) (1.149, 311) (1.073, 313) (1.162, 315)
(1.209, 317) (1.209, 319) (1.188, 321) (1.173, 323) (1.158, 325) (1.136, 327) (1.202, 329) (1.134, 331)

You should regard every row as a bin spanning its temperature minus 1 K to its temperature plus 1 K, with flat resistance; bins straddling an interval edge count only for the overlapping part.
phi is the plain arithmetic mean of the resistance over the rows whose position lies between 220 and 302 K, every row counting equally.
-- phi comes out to 1.01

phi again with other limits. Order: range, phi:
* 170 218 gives 1.01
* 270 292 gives 0.97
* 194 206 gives 1.02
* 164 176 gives 1.00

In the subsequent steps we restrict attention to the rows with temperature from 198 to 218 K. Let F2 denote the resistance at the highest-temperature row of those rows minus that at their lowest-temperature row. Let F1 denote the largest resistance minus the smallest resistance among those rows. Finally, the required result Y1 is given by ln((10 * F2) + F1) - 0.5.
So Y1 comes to -1.1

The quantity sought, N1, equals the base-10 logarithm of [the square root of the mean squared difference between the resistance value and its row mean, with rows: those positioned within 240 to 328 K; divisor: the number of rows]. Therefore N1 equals -1.1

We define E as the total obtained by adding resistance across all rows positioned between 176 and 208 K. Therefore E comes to 16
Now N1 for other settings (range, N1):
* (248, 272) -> -1.6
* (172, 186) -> -1.4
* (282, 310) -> -1.1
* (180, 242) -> -1.4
